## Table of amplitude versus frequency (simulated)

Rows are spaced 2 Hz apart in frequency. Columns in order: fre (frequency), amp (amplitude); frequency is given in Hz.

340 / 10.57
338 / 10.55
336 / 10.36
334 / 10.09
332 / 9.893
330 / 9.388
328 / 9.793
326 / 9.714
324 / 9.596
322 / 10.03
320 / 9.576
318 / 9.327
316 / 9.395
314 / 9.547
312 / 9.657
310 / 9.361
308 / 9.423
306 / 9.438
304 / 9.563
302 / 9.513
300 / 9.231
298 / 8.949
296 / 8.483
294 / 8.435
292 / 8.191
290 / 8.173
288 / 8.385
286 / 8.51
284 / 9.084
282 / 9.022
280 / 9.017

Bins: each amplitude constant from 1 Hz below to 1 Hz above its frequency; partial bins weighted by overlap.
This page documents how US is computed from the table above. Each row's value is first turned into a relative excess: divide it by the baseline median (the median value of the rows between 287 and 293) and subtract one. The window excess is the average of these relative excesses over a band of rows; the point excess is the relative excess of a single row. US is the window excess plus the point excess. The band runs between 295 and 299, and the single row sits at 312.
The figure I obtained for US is 0.243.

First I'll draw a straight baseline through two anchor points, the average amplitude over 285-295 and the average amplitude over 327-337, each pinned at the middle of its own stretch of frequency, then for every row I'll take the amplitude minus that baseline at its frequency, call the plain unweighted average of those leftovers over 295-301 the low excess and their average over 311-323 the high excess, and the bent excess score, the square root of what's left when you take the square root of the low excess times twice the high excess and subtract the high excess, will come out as 0.33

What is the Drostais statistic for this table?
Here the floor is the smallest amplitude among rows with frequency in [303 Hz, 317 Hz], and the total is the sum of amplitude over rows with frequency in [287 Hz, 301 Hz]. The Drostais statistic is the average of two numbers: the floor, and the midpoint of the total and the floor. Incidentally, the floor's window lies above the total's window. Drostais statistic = 21.98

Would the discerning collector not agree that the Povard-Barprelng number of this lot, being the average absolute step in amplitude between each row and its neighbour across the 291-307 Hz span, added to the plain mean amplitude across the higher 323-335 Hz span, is 10.0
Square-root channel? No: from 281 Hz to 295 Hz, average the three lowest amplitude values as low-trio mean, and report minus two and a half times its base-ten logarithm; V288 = -2.29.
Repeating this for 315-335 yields -2.43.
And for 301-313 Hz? -2.43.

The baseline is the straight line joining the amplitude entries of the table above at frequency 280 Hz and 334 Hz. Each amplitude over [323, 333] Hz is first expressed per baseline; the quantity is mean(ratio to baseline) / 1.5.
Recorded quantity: 0.647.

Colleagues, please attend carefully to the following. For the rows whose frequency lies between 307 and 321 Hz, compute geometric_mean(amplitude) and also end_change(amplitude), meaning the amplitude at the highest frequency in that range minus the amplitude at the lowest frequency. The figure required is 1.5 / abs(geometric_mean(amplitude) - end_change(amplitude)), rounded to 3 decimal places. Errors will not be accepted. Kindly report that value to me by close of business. 0.161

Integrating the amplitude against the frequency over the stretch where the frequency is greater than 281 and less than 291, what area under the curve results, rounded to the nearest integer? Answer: 86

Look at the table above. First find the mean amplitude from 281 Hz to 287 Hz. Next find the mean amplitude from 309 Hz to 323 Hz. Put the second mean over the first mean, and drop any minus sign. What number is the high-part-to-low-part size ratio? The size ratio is 1.08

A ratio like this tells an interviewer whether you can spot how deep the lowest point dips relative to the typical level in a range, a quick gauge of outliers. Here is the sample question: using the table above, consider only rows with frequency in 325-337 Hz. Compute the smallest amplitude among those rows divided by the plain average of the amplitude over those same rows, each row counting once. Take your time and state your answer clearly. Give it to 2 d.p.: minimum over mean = 0.95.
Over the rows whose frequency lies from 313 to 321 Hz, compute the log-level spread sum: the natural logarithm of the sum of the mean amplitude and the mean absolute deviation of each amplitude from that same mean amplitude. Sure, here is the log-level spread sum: 2.26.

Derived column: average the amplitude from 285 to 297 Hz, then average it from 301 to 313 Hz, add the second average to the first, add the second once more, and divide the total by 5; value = 5.47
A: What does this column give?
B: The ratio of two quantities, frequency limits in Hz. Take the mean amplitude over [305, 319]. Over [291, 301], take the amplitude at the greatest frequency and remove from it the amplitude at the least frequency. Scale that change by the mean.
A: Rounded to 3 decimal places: 0.110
